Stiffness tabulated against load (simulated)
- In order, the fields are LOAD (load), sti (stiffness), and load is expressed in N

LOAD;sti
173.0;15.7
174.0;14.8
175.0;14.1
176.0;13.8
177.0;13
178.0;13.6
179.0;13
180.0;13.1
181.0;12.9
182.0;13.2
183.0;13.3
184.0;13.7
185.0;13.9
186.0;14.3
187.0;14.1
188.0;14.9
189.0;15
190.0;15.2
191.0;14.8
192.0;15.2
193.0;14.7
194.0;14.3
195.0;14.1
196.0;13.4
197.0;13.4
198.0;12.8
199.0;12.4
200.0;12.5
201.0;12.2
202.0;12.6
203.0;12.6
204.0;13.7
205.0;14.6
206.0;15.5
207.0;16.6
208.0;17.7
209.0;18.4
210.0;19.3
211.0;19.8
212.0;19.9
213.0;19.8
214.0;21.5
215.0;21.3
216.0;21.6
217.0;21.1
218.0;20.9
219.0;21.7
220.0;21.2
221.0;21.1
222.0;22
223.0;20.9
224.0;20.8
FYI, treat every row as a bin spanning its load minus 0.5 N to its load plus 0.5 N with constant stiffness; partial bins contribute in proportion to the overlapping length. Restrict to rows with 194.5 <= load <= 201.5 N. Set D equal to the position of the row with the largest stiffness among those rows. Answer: 195.0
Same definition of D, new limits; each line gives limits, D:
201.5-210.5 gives 210.0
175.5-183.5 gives 176.0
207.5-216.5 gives 216.0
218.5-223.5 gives 222.0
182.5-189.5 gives 189.0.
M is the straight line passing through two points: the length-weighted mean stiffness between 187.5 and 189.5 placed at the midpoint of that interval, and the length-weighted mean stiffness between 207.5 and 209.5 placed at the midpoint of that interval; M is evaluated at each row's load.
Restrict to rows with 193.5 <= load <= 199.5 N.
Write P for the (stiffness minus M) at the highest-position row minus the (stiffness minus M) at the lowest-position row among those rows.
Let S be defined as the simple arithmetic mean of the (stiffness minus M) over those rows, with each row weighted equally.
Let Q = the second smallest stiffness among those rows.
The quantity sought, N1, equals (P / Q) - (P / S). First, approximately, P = -2.7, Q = 12.8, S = -3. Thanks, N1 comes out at -1.2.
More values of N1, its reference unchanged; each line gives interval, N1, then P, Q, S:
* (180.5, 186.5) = 1.0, 0.6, 13.2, -1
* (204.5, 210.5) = 4.7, 3.9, 15.5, -1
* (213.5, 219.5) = 0.3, -0.6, 21.1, 2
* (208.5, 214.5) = -1.7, 2.3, 19.3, 1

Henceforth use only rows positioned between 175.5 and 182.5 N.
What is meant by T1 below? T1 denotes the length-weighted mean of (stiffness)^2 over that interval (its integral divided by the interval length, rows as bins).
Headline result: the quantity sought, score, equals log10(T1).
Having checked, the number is 2.24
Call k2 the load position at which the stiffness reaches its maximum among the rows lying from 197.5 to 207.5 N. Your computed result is 207.0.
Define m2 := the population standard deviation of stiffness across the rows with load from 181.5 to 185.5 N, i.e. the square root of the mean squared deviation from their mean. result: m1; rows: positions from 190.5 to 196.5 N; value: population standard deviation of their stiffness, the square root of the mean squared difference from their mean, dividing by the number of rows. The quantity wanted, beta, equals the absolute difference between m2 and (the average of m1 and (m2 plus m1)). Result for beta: 0.43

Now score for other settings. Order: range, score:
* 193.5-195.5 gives 2.30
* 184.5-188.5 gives 2.31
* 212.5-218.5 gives 2.65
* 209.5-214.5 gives 2.61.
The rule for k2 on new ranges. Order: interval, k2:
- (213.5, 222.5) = 222.0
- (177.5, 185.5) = 185.0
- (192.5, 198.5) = 193.0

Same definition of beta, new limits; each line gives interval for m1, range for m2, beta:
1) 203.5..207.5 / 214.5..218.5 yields 0.95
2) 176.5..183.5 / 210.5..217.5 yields 0.17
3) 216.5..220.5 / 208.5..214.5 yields 0.17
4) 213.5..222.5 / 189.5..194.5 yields 0.16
